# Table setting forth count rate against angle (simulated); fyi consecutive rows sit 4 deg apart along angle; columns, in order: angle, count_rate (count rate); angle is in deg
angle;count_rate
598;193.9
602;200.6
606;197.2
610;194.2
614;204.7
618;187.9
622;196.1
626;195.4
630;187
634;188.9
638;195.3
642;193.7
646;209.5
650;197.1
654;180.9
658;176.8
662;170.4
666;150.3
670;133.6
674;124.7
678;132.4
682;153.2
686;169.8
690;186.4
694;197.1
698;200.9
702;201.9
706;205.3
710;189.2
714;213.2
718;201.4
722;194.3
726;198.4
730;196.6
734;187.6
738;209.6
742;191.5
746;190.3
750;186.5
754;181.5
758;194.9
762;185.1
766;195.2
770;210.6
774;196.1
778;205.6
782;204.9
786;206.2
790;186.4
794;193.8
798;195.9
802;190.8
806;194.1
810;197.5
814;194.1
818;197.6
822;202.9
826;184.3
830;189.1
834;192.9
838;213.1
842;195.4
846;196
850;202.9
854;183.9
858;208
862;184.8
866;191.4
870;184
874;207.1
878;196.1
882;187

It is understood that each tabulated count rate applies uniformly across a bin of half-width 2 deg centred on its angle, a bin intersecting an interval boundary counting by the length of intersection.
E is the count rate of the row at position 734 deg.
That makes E 187.6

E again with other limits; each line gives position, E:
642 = 193.7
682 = 153.2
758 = 194.9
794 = 193.8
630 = 187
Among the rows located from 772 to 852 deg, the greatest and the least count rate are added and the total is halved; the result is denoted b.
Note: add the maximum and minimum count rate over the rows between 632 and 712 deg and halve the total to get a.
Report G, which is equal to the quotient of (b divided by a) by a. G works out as 0.0071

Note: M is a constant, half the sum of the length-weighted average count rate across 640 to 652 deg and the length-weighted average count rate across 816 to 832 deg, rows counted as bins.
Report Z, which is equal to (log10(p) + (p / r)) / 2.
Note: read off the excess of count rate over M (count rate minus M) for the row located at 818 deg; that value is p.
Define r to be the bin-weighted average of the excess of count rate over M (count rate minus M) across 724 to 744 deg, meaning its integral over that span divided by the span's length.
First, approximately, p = 1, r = 0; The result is -8.6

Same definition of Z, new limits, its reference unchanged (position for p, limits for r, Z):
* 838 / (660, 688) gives 0.4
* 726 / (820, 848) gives -1.4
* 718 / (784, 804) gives -0.7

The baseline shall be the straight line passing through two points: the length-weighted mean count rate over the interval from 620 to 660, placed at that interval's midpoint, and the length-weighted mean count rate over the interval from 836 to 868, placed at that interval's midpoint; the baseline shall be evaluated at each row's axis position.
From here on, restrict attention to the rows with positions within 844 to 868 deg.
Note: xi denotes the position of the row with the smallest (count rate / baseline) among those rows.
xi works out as 854 deg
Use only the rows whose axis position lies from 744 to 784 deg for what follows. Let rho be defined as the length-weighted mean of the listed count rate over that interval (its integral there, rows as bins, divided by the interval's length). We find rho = 195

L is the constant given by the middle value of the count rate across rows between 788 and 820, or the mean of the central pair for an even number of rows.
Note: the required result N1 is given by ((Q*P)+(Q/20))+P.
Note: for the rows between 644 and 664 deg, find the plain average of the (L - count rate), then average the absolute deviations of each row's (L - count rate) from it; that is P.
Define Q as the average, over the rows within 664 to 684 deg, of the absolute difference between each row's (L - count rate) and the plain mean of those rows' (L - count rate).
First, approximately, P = 13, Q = 10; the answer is 149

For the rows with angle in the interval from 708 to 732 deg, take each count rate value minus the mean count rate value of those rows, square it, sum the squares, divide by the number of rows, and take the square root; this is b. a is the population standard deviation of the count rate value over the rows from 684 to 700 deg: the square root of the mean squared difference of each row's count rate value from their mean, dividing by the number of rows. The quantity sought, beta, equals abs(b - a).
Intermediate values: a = 12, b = 7.4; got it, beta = 4.6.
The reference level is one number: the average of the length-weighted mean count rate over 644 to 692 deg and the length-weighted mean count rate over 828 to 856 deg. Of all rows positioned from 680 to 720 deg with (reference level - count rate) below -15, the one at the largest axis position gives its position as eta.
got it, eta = 718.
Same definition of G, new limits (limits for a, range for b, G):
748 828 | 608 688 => 0.0043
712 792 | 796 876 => 0.0051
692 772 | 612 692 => 0.0043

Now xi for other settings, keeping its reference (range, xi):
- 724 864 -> 754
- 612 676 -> 674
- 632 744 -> 674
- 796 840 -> 826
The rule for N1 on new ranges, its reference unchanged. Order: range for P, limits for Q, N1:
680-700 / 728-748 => 118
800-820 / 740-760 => 11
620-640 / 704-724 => 30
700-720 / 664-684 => 64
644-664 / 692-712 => 73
